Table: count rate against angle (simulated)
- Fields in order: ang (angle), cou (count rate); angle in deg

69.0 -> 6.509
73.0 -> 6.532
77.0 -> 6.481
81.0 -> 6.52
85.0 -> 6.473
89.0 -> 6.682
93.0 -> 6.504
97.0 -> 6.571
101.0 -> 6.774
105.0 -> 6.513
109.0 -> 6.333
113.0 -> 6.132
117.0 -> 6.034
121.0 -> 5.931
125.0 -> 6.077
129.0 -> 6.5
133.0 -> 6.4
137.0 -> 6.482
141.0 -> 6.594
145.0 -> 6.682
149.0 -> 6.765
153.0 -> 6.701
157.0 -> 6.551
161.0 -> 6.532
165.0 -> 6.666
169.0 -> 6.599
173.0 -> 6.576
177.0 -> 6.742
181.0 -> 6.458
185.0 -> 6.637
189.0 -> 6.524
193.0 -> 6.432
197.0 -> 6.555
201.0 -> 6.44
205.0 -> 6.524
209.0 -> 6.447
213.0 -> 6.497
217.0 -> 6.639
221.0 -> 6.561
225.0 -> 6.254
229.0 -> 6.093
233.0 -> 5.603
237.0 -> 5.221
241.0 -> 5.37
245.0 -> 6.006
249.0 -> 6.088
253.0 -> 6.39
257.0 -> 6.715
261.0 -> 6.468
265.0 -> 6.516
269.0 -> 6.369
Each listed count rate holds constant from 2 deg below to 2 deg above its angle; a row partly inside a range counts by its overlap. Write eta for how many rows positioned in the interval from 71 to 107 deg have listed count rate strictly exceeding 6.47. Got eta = 9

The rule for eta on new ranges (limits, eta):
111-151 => 5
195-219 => 4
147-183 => 8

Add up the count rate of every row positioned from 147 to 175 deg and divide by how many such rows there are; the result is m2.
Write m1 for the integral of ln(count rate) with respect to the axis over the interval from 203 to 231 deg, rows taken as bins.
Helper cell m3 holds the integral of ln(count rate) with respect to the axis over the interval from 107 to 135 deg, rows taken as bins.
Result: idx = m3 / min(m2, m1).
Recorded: 7.7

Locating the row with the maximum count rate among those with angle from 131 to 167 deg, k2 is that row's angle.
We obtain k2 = 149.0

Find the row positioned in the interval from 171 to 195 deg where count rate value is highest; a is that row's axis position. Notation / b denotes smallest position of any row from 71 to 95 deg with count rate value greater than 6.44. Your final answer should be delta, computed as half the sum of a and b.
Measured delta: 125 deg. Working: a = 177.0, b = 73.0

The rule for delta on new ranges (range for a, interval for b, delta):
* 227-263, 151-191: 205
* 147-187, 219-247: 185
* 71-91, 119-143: 109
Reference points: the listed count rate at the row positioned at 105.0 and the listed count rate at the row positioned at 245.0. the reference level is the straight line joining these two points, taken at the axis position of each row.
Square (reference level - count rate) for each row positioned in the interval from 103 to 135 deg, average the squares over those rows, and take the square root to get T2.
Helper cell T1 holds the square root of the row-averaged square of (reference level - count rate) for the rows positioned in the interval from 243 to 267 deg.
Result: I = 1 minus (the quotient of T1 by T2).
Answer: -0.55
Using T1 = 0.48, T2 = 0.307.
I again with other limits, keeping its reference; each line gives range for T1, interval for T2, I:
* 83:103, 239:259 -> 0.72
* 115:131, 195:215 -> -0.13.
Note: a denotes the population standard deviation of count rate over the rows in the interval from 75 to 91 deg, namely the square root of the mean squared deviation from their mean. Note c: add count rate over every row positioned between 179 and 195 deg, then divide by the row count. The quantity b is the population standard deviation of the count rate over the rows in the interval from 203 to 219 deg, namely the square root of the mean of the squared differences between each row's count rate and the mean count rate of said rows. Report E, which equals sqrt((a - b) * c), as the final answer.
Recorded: 0.3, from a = 0.08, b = 0.07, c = 6.51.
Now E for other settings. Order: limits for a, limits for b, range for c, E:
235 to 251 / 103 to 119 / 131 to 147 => 1.1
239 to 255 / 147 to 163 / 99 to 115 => 1.3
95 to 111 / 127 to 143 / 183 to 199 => 0.8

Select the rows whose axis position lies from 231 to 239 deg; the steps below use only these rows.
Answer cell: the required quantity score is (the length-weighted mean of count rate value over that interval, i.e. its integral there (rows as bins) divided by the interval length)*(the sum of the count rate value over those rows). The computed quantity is 58.6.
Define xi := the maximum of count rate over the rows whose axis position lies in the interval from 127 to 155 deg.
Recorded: 6.765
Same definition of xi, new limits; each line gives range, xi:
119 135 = 6.5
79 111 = 6.774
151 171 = 6.701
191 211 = 6.555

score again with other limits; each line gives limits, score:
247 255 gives 77.9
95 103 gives 89.0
